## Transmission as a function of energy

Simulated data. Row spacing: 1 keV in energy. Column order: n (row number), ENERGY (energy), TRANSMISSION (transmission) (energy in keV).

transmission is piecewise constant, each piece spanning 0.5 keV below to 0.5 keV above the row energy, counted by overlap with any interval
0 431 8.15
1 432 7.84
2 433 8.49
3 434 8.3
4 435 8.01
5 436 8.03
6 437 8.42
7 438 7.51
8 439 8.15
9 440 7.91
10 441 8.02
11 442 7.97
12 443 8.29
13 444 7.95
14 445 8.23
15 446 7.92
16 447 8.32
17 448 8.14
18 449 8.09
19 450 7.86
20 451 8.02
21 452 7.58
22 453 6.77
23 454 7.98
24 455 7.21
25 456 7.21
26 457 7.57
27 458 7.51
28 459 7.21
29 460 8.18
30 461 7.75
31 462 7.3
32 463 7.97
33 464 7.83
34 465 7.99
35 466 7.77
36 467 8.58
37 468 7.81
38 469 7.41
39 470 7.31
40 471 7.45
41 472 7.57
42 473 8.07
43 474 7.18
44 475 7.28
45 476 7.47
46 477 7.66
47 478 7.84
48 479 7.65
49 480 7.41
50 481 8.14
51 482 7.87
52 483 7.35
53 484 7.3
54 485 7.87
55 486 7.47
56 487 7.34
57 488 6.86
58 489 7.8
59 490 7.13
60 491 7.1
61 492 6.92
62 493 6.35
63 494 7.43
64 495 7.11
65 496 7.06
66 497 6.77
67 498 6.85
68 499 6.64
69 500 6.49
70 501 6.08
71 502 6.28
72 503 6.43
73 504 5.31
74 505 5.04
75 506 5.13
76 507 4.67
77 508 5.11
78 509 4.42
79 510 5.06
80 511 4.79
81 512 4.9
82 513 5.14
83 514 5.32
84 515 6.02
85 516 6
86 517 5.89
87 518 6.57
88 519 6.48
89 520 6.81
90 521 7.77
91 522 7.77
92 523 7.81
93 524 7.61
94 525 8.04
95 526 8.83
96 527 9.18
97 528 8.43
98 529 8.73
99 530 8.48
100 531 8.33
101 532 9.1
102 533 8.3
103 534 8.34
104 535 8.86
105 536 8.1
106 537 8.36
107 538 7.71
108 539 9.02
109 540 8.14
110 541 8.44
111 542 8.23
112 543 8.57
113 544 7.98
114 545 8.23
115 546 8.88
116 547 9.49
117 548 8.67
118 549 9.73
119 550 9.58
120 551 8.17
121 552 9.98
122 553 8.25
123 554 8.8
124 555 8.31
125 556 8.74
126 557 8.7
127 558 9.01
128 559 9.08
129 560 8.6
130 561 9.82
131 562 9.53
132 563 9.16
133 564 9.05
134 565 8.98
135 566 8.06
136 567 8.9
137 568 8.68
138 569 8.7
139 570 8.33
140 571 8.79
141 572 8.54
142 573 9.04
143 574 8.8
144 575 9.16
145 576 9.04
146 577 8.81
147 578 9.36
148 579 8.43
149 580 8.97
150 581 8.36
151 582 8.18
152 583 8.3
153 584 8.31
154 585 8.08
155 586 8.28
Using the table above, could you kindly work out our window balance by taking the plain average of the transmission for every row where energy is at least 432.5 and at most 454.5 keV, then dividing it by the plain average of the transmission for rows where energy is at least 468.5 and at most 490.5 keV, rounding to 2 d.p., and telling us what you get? 1.06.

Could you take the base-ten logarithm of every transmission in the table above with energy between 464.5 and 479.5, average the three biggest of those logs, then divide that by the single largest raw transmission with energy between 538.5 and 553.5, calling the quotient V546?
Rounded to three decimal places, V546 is 0.092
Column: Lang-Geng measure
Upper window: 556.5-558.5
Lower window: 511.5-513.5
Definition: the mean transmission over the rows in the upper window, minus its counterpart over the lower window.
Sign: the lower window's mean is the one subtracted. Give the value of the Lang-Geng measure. 3.8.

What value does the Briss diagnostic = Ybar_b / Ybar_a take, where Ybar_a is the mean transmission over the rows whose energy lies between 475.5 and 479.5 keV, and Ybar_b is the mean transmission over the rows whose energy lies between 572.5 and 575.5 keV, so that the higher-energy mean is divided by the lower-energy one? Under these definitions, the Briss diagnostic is 1.18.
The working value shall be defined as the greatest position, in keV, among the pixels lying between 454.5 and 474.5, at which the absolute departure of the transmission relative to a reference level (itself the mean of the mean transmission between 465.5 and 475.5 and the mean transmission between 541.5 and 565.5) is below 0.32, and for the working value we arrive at 473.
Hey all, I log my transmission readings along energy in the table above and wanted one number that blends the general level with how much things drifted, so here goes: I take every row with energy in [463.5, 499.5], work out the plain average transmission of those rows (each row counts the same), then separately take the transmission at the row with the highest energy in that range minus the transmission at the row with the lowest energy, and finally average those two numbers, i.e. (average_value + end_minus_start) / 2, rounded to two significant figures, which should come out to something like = 3.1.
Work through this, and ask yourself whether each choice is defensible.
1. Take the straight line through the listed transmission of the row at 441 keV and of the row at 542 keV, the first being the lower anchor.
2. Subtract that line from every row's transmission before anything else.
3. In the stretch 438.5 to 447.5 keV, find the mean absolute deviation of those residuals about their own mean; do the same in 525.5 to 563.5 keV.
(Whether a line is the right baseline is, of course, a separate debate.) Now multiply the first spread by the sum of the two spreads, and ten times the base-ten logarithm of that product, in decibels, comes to -11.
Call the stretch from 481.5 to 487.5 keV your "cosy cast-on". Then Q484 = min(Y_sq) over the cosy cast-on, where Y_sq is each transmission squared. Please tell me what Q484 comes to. 53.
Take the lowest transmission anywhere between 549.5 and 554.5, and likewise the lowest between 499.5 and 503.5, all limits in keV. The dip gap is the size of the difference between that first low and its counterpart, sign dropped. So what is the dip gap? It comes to 2.1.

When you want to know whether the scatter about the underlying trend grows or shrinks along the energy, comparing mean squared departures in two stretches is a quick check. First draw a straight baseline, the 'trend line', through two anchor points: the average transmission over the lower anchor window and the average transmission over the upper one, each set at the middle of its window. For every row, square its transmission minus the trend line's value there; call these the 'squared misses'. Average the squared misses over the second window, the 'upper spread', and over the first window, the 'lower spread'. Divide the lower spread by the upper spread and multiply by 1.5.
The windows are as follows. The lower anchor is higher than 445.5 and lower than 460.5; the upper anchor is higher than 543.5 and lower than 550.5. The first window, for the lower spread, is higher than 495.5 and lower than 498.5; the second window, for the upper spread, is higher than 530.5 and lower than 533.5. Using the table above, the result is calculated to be 18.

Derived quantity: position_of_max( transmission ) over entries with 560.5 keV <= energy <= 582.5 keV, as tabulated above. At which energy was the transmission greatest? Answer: 561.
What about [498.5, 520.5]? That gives 520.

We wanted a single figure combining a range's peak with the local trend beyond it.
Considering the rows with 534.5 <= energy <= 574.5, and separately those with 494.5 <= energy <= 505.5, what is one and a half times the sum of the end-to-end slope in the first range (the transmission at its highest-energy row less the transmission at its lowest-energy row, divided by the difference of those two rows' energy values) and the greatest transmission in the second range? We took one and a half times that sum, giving 10.7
